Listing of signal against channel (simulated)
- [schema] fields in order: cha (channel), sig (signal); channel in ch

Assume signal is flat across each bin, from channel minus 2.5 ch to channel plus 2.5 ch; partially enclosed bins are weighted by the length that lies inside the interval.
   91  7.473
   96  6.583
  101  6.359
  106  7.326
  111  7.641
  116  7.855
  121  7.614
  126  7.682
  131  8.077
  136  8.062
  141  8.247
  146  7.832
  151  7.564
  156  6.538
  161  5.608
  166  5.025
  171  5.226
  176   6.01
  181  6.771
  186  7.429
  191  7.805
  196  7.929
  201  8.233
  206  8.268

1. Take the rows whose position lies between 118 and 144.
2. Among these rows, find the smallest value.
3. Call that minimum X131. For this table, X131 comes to 7.614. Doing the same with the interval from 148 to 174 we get 5.025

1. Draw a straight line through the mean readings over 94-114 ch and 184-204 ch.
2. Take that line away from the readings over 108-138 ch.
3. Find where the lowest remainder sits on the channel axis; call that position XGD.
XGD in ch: 121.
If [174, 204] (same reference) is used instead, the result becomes 176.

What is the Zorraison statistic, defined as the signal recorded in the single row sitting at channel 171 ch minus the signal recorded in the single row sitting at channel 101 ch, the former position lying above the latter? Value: -1.1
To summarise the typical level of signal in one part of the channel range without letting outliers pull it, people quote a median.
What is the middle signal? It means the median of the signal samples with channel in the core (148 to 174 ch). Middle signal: 5.6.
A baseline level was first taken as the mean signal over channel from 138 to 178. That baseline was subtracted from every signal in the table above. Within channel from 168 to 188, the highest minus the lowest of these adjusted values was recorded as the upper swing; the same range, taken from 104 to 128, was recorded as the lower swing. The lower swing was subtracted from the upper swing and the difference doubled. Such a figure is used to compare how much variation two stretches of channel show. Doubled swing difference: 3.3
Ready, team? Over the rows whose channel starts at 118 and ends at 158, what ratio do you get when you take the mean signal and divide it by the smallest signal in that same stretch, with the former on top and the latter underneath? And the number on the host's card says 1.18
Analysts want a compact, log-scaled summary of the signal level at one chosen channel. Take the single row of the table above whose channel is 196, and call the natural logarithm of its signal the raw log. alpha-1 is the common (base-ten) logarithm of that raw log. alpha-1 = 0.316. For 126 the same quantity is 0.309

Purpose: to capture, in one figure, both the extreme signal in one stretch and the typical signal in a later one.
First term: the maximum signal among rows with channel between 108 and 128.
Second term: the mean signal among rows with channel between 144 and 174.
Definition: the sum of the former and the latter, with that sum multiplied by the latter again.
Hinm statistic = 89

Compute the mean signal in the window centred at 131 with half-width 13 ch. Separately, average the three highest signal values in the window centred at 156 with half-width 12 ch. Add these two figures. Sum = 15.2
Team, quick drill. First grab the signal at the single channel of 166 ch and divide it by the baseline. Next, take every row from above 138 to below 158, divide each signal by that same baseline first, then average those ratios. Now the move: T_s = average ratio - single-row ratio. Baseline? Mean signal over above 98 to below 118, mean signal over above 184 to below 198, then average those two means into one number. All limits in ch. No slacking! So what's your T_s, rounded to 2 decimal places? 0.34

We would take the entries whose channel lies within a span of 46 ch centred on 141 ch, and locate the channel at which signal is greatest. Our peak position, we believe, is 141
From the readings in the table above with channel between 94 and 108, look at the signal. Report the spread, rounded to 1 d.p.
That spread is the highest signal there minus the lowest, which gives 1.0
